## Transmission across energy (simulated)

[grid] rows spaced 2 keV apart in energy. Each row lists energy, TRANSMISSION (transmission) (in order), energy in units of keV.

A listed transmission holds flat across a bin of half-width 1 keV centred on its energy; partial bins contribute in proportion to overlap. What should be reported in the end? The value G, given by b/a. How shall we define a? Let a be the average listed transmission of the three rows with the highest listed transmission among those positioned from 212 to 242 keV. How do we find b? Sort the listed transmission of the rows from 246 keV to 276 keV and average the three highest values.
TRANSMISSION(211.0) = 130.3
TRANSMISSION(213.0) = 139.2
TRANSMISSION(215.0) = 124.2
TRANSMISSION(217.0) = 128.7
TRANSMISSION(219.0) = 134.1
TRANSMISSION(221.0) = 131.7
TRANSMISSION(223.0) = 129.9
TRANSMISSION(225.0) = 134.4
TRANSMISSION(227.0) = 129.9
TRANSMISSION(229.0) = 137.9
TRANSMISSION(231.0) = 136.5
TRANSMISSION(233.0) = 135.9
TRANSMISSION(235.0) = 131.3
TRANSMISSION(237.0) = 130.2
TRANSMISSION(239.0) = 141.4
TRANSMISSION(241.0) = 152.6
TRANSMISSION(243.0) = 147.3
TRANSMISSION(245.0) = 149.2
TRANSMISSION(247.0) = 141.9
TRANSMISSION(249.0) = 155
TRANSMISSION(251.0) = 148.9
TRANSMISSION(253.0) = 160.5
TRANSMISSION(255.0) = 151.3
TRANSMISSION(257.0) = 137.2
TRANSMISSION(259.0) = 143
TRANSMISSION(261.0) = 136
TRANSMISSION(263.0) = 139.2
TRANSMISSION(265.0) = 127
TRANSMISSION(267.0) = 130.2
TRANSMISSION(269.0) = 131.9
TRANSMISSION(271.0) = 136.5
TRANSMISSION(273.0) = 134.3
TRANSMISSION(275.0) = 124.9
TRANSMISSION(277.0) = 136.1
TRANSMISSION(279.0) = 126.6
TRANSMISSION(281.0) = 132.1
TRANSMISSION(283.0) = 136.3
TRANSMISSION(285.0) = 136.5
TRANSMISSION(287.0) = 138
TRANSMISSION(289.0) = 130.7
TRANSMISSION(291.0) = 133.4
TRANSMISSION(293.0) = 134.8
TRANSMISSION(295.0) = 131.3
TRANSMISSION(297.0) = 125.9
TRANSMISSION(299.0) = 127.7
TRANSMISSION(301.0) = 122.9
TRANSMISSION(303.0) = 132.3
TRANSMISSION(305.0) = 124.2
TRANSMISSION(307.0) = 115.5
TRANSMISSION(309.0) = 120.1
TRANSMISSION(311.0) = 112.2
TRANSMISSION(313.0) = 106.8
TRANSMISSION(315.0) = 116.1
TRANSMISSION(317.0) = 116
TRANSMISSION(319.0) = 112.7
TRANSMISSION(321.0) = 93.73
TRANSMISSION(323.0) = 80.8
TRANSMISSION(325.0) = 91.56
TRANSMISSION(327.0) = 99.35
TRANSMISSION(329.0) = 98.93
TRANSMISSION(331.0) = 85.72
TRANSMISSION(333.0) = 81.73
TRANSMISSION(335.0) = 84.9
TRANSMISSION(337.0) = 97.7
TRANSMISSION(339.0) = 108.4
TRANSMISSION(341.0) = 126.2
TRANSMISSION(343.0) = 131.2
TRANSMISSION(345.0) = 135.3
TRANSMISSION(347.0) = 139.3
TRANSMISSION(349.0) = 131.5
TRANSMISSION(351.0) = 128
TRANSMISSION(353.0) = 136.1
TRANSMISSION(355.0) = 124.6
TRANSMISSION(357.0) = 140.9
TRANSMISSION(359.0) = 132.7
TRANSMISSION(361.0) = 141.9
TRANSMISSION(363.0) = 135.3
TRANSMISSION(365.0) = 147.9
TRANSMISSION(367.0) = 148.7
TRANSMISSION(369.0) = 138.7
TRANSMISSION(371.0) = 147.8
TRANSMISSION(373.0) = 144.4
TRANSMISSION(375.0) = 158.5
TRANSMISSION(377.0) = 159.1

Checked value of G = 1.08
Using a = 144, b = 156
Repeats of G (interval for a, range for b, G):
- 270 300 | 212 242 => 1.05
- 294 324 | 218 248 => 1.15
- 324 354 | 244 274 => 1.14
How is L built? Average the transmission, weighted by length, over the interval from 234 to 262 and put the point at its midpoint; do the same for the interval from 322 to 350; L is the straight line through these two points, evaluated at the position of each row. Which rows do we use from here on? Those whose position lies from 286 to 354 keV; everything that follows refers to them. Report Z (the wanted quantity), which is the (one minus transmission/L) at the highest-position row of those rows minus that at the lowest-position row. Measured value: -0.29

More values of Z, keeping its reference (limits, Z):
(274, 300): -0.10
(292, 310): 0.06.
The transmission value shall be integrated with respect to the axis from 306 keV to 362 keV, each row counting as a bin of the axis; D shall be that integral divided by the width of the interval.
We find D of 114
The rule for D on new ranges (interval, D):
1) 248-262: 147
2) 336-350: 124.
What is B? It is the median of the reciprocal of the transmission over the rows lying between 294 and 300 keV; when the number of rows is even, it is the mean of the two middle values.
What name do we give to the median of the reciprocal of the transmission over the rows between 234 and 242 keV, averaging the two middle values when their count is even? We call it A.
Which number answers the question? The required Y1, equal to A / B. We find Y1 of 0.94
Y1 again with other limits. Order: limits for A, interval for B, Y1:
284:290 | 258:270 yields 0.98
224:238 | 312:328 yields 0.77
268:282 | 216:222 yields 1.00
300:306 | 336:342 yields 0.87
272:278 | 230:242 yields 1.01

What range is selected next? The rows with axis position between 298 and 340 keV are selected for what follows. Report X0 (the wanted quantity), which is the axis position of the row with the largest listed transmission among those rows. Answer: 303.0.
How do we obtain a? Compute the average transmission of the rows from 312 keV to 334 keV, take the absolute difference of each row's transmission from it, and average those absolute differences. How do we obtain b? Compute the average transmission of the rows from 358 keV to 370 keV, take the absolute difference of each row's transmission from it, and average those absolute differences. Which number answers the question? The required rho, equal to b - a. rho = -5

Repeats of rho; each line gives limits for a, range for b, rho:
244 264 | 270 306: -3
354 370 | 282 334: 9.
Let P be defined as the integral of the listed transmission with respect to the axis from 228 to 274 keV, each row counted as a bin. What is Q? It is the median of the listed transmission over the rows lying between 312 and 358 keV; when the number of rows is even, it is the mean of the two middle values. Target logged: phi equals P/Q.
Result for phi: 57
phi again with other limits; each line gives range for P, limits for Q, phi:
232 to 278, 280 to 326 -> 52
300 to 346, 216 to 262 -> 36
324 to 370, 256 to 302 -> 42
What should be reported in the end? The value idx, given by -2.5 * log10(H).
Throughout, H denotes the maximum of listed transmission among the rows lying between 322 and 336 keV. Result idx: -4.99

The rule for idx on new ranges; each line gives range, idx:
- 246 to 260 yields -5.51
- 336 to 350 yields -5.36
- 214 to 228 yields -5.32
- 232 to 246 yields -5.46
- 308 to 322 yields -5.20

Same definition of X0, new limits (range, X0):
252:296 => 253.0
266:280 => 271.0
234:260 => 253.0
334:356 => 347.0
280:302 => 287.0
